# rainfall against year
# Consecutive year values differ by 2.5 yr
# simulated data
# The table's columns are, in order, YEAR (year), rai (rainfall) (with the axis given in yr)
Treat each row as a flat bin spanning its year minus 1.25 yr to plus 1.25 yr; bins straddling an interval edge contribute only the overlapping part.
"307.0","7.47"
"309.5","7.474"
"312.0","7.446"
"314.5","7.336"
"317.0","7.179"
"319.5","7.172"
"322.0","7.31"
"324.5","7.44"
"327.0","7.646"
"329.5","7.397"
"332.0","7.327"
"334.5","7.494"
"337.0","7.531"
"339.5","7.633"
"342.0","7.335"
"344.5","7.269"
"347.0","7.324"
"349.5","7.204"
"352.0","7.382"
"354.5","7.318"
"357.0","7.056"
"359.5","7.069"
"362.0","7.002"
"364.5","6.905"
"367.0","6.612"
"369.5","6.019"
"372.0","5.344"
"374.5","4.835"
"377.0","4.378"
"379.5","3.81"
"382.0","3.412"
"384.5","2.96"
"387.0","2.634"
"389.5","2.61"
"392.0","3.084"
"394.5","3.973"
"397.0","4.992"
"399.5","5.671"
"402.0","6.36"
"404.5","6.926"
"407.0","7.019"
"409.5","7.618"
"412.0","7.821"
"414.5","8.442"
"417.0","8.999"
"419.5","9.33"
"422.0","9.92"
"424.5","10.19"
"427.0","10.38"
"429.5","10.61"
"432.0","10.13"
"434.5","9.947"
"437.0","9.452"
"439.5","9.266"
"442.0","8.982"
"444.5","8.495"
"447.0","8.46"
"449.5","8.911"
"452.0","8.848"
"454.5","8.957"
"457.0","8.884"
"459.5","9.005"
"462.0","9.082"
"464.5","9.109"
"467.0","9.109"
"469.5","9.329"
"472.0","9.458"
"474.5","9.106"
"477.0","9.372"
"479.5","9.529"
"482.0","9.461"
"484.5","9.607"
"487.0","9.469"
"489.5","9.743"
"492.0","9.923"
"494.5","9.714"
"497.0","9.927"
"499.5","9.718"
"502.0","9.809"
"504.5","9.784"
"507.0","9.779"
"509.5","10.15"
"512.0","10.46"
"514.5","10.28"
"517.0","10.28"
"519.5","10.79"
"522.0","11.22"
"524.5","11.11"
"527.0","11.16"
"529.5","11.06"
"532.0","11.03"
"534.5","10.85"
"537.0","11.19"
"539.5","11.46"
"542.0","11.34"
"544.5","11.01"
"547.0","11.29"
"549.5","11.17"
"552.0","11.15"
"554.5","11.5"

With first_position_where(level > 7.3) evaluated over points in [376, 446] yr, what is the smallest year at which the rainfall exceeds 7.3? 409.5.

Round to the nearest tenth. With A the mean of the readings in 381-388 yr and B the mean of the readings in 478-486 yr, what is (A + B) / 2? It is 6.3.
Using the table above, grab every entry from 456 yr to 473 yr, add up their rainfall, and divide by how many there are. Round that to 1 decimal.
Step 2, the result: 9.1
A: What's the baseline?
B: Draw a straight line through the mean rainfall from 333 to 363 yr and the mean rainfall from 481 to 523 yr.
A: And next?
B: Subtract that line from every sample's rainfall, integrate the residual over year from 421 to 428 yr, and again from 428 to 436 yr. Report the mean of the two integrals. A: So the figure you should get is 11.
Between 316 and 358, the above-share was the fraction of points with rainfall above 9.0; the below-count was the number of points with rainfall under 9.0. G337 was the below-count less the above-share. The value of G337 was 17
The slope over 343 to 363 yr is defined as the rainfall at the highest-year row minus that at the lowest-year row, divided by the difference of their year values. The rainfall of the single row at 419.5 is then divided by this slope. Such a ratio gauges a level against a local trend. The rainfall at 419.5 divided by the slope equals -612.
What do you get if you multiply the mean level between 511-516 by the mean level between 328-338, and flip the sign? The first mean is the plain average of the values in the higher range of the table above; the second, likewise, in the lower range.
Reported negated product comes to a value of -77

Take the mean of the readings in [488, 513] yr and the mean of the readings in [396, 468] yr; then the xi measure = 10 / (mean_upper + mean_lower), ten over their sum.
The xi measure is 0.54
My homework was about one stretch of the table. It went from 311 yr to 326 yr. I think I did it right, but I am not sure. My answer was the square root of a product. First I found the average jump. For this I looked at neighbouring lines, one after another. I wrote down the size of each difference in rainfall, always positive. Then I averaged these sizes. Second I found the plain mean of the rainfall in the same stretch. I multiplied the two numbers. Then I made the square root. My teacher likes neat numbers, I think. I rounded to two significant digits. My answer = 0.89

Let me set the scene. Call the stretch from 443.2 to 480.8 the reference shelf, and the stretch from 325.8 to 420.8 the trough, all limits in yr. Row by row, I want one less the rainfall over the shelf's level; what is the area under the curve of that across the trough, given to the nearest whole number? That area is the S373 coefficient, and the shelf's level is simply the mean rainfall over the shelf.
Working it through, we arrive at 29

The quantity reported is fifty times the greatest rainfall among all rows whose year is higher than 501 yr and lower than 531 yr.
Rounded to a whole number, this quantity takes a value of 561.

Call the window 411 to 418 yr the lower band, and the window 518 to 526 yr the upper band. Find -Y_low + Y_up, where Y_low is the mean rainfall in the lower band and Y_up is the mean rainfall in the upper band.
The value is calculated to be 2.6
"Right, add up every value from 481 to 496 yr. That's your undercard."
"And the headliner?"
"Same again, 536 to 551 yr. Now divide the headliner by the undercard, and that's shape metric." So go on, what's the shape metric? 1.16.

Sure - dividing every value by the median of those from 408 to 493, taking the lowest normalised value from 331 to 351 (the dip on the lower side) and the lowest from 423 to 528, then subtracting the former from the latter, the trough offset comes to 0.14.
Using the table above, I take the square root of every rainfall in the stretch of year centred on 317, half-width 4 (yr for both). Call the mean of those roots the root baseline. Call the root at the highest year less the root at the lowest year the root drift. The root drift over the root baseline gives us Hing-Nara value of -0.011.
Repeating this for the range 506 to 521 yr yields 0.049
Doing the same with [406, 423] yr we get 0.172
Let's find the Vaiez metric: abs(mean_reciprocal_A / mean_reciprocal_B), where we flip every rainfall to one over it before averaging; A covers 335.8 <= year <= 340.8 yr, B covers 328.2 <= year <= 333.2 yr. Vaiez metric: 0.97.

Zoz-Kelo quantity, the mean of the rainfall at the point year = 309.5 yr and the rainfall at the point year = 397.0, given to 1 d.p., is 6.2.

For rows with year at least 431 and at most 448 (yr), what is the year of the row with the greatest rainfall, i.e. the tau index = 432.0 yr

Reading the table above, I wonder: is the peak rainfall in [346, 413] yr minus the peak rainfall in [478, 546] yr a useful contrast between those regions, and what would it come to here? -3.6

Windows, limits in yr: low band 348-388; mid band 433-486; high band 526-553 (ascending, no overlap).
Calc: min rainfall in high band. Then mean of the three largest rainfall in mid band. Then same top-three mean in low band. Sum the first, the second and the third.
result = 28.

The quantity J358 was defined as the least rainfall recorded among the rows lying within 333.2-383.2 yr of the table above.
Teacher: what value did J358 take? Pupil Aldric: 3.412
